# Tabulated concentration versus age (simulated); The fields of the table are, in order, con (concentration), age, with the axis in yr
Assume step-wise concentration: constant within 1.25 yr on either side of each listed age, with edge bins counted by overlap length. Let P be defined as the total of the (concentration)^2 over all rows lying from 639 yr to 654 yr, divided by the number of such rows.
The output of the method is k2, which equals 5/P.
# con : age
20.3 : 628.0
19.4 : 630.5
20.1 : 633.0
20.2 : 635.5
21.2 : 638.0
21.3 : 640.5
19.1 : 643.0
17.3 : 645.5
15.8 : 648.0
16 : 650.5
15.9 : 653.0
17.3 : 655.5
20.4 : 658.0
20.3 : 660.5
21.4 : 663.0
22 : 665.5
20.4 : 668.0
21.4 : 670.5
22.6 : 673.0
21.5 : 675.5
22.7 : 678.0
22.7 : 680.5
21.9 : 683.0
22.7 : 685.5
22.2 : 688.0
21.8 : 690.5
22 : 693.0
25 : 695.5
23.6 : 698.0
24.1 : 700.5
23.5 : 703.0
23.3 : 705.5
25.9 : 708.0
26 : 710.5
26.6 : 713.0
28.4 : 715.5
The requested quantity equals 0.0160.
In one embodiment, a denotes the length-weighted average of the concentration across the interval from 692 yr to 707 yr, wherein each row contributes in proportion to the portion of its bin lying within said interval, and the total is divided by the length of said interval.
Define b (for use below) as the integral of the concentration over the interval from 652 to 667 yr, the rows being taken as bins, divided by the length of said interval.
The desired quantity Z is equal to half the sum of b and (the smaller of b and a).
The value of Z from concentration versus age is 19.6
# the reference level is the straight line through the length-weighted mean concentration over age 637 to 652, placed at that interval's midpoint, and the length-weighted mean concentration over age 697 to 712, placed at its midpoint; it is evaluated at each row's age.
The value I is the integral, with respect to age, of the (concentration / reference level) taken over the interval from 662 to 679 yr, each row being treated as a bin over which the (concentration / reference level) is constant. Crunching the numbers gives 17.6 yr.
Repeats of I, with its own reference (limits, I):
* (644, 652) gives 7.0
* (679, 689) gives 10.0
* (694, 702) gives 8.1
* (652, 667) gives 14.8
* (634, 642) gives 9.4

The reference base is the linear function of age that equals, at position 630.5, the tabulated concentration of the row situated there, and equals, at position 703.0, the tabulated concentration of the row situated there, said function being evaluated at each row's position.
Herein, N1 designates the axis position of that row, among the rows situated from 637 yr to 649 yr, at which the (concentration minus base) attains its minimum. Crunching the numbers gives 648.0 yr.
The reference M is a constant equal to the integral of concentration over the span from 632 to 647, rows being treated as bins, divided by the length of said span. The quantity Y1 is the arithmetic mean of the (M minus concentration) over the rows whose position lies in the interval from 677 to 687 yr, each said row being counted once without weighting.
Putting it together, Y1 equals -2.7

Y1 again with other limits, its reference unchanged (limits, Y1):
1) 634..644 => -0.7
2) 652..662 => 1.3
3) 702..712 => -4.9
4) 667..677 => -1.7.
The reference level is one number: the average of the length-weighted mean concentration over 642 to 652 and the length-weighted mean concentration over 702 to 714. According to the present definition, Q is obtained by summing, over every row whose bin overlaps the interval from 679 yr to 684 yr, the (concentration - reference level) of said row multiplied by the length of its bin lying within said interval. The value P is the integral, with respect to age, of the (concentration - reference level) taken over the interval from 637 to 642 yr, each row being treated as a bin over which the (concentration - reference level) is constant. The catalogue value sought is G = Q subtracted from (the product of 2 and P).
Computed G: -5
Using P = 1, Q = 6.6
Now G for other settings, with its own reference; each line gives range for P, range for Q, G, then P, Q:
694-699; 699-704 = 18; 16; 13.9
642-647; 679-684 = -36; -15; 6.6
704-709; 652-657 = 56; 17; -21.0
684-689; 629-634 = 20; 7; -6.3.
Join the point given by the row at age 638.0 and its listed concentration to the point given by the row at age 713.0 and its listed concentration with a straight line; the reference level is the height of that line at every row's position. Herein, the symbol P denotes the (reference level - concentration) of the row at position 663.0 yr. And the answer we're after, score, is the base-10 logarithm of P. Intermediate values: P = 1.6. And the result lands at 0.20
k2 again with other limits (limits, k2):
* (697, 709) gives 0.0086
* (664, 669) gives 0.0111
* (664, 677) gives 0.0107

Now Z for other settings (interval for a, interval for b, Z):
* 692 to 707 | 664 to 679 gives 21.7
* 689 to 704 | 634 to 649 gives 19.2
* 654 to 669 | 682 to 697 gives 21.4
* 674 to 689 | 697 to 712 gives 23.4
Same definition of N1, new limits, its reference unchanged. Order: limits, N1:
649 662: 653.0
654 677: 655.5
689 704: 690.5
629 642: 630.5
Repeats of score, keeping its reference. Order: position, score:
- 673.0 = 0.05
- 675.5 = 0.38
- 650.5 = 0.79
